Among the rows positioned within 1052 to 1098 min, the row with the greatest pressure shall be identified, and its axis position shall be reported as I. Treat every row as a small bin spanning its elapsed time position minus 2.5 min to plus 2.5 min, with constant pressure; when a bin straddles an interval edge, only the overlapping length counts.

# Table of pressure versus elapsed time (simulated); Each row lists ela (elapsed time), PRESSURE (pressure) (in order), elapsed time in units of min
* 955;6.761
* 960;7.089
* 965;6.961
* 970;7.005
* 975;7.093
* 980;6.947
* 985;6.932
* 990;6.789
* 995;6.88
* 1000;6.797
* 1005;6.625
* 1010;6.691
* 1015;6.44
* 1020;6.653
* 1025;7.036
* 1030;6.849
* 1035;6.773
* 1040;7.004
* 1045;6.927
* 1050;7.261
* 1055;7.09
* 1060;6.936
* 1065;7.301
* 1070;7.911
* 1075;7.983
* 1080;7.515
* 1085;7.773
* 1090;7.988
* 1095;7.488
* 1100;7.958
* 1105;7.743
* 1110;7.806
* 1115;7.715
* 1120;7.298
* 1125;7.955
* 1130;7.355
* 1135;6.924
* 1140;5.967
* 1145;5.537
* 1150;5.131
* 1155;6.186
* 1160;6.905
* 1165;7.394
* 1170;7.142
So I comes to 1090 min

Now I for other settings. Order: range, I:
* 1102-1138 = 1125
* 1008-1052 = 1050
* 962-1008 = 975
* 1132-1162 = 1135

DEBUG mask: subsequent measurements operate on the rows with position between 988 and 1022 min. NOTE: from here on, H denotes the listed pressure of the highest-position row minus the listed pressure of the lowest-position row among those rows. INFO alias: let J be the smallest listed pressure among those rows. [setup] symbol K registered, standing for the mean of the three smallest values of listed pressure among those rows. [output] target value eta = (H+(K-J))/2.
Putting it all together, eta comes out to 0.00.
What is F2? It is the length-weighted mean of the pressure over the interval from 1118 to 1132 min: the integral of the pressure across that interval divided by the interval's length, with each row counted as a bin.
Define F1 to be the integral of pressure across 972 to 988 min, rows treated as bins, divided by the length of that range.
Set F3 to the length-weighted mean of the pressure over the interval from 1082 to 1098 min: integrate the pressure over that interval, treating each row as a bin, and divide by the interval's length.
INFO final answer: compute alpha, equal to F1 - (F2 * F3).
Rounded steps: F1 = 6.98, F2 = 7.55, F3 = 7.75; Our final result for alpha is -51.5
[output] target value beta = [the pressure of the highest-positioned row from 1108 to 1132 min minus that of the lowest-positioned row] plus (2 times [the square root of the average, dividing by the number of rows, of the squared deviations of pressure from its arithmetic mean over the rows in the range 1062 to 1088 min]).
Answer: 0.1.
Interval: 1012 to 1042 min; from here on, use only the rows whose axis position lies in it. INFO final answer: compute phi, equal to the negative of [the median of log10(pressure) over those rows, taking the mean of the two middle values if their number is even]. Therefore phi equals -0.833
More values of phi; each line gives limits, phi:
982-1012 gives -0.832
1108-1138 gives -0.877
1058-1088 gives -0.883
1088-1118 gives -0.891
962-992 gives -0.842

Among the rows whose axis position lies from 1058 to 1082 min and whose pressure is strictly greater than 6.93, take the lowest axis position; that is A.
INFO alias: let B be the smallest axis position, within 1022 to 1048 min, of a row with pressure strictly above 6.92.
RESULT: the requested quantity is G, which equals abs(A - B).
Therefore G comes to 35 min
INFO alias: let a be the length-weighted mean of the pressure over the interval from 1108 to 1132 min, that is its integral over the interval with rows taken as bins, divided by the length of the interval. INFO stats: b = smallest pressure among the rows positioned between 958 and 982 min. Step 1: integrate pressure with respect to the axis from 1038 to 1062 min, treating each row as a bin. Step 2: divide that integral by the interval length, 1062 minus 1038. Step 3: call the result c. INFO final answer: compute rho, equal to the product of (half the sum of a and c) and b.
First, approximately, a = 7.6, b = 6.947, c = 7.05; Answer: 51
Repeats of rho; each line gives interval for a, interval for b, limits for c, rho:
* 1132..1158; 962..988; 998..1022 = 44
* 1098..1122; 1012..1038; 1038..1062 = 48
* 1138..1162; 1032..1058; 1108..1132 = 46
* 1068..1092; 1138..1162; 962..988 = 38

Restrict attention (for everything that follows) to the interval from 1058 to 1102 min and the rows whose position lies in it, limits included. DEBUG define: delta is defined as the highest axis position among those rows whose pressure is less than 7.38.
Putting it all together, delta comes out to 1065 min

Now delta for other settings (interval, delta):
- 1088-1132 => 1130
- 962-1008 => 1005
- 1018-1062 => 1060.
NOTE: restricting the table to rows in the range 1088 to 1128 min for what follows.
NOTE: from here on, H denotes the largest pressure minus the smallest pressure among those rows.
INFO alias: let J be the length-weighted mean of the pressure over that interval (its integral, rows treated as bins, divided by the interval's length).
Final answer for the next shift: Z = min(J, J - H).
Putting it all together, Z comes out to 7.0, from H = 0.69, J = 7.74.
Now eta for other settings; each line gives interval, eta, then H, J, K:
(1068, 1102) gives 0.08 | 0.05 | 7.488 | 7.6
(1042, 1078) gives 0.56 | 1.06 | 6.927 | 7.0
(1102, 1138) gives -0.28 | -0.82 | 6.924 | 7.2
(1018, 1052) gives 0.36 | 0.61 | 6.653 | 6.8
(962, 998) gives 0.00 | -0.08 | 6.789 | 6.9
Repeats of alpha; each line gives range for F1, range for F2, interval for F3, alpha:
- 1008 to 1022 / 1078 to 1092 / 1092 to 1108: -53.5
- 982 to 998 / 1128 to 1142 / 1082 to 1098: -45.5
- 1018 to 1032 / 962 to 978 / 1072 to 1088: -47.7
